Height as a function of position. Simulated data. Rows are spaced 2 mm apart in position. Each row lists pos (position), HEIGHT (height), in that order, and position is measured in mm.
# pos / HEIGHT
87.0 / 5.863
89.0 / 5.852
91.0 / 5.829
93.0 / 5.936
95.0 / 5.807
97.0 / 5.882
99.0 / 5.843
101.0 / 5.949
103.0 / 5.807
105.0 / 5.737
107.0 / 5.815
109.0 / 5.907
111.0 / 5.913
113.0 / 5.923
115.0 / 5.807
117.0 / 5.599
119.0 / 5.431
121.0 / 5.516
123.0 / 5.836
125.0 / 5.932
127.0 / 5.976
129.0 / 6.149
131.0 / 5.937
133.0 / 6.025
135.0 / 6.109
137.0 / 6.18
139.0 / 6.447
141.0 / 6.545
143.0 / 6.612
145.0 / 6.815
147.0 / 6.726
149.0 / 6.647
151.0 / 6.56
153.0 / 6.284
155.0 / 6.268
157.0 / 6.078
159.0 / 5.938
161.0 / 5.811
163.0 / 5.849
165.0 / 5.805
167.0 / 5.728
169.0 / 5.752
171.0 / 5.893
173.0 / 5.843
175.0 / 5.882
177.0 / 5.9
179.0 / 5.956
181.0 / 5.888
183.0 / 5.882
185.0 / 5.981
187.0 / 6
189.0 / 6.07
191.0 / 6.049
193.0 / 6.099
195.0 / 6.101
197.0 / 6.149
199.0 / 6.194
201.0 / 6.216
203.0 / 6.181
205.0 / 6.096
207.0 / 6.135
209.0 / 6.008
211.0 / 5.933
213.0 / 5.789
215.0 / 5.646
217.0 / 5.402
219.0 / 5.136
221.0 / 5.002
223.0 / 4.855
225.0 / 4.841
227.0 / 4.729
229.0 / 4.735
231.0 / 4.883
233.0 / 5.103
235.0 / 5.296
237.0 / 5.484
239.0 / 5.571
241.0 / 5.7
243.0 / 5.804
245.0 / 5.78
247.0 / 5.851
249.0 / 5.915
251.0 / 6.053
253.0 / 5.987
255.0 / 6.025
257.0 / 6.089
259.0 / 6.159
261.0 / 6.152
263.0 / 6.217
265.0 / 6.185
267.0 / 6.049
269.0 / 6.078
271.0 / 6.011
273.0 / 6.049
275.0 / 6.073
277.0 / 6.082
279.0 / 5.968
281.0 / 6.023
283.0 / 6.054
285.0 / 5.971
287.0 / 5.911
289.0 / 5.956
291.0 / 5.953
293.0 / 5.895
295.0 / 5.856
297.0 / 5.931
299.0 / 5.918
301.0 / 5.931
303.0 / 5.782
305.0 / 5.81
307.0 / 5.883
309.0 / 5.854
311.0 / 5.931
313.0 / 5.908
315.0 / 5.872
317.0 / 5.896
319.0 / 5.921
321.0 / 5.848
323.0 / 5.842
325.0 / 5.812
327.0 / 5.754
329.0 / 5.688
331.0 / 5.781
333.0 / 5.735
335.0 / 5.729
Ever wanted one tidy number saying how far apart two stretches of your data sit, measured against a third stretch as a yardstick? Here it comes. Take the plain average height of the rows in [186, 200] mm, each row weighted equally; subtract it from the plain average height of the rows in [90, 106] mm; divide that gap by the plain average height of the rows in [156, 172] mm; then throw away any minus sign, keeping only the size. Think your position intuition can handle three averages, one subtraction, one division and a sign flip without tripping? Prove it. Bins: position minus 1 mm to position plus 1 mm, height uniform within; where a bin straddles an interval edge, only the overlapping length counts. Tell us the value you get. 0.04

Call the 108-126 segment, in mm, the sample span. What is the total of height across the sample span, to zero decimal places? 52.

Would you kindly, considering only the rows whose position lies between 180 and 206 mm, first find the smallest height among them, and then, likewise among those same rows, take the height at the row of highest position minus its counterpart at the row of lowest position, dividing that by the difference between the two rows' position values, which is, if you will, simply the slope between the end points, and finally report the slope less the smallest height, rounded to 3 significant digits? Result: -5.87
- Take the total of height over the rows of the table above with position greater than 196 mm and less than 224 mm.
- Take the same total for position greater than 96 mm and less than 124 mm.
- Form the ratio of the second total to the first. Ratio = 1.00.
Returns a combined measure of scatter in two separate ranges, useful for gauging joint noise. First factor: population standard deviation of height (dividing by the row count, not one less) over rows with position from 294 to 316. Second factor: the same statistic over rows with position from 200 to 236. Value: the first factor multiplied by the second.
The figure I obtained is 0.026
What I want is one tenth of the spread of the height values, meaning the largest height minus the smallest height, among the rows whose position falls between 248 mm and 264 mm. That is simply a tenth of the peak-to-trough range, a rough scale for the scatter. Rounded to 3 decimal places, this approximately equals 0.030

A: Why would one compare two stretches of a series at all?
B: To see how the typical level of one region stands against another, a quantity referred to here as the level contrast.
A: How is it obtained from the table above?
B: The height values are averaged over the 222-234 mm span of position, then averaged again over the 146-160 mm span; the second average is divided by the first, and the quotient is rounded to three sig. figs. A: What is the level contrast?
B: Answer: 1.31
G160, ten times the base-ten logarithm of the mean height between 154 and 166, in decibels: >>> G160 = 7.75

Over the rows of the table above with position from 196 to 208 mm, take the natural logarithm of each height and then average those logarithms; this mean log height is 1.82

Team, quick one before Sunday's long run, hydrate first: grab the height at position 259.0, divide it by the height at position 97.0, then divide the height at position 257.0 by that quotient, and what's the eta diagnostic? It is 5.8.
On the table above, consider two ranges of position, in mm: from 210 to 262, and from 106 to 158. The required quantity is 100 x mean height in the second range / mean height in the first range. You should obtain 111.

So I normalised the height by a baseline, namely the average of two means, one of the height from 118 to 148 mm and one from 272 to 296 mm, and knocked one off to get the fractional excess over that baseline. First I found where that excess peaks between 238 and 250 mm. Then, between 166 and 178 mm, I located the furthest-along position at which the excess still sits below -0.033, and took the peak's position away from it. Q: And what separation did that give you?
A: -76 mm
